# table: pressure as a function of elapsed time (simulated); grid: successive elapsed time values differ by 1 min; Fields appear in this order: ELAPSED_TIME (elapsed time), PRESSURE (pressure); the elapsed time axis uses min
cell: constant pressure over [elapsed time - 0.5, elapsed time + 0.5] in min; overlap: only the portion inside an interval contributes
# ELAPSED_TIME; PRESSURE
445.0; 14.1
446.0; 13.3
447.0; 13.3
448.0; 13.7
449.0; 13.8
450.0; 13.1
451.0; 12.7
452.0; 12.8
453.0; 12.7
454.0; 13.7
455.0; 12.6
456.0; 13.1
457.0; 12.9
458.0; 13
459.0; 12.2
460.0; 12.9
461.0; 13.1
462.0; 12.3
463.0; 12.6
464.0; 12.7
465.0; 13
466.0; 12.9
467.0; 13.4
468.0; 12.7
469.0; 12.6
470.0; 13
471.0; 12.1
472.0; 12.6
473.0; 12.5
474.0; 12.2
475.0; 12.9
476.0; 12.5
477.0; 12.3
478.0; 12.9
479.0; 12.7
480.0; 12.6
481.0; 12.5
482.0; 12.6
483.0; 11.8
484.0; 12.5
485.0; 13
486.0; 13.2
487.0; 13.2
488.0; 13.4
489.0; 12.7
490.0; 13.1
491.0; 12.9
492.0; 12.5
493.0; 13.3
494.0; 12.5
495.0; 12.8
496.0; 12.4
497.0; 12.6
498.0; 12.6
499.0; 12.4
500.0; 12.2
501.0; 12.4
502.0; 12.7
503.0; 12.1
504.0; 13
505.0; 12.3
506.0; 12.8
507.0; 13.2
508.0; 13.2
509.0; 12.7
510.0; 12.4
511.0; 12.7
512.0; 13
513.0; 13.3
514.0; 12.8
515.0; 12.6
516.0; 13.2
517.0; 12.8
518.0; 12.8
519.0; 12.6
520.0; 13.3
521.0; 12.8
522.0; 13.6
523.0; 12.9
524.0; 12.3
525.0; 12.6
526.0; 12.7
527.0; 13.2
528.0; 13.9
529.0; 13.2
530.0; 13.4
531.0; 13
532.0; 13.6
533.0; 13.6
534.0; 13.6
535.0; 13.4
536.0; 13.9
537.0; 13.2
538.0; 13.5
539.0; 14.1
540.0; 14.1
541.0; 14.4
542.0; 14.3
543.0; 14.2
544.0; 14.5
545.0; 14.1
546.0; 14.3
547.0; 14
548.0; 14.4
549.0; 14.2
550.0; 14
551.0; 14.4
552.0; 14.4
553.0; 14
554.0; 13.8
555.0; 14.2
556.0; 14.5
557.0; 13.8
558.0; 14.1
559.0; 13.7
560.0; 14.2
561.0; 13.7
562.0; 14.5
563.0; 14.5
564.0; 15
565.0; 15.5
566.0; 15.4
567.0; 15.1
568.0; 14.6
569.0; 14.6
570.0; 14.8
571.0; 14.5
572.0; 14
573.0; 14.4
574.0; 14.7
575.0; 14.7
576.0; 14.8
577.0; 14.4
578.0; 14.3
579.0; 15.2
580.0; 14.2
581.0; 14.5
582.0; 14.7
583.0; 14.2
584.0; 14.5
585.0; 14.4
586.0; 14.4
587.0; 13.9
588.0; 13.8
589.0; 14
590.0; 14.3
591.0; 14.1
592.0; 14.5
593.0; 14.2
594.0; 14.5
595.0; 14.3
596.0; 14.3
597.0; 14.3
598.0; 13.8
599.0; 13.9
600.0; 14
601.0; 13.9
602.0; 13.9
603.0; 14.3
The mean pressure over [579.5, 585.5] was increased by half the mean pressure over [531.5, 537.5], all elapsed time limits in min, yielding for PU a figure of 21.2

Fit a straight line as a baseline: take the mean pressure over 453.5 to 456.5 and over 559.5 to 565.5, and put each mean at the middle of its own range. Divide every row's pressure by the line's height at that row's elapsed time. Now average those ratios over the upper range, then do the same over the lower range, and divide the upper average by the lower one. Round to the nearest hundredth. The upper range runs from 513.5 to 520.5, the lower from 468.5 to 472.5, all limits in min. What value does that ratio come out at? 0.98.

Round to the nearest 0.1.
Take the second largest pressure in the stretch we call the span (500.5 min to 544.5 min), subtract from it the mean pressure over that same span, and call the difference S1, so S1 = 1.2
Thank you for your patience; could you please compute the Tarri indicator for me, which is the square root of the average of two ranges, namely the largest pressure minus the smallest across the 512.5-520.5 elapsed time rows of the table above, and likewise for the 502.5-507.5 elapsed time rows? 0.95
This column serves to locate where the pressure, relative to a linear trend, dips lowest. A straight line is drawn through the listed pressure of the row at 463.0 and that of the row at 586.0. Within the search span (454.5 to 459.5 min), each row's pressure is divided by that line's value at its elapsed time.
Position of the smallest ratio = 459.0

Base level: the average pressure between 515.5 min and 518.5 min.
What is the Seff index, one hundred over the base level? 7.73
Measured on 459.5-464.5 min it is 7.86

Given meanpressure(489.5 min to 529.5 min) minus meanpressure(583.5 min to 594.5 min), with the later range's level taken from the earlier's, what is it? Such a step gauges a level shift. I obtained -1.4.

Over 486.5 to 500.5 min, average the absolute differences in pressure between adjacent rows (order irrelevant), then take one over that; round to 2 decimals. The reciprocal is 2.71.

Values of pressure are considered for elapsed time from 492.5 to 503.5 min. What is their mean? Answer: 12.5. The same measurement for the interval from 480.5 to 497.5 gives 12.8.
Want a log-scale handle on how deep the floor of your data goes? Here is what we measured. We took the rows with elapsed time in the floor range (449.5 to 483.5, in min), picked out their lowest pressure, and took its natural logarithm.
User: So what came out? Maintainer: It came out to 2.47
